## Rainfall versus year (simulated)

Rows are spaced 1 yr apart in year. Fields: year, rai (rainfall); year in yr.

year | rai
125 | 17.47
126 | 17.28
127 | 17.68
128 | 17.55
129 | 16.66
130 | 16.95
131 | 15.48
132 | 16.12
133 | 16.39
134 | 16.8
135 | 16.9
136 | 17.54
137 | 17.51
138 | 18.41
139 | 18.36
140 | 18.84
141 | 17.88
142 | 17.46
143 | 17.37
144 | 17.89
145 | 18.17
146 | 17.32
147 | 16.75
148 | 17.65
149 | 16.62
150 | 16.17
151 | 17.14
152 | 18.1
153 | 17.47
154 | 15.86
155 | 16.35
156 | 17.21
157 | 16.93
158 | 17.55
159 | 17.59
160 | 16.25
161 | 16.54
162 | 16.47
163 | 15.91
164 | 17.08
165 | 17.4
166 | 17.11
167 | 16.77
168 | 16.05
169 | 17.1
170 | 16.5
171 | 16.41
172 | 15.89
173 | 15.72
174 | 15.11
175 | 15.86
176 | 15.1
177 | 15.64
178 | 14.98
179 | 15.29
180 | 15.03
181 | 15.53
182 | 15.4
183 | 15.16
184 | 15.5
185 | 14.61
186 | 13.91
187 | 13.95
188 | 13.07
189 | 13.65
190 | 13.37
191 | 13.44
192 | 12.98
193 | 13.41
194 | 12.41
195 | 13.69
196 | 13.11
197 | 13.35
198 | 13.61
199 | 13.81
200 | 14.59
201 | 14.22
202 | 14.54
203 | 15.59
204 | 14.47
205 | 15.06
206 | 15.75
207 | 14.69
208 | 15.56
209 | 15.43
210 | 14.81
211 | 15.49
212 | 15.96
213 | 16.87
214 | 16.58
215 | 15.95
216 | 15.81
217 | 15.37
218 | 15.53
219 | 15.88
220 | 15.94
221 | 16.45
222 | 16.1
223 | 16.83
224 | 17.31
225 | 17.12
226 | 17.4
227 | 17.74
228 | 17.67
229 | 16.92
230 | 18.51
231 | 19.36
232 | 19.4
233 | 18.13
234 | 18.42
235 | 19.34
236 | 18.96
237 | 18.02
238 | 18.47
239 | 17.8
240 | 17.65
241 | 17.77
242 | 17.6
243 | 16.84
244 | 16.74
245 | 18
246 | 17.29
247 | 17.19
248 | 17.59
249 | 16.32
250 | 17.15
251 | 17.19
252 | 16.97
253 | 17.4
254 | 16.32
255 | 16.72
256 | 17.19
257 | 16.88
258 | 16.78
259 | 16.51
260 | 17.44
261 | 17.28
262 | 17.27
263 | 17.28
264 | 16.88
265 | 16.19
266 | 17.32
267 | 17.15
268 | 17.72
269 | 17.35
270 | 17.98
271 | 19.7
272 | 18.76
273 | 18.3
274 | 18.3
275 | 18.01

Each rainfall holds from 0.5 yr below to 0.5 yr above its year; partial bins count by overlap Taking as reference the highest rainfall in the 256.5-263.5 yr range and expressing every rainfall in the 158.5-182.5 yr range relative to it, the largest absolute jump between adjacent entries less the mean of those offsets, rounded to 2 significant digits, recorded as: 2.7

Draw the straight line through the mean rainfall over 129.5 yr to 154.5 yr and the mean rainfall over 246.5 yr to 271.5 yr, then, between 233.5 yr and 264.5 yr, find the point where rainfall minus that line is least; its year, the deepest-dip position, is 249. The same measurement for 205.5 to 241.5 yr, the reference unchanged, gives 207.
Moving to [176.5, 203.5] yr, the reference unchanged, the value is 194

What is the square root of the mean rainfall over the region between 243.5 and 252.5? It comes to 4.14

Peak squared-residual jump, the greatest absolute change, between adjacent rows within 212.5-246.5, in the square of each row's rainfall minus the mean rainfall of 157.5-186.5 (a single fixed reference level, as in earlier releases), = 7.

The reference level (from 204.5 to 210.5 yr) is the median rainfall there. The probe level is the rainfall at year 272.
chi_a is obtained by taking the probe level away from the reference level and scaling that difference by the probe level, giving -0.19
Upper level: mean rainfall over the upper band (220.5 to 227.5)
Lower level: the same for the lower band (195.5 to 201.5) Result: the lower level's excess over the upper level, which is -3.2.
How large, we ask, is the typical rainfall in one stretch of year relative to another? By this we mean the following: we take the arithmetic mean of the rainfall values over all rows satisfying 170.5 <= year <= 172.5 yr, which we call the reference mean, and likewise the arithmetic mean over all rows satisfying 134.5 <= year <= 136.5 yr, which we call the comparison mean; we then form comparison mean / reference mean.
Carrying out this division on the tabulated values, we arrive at 1.07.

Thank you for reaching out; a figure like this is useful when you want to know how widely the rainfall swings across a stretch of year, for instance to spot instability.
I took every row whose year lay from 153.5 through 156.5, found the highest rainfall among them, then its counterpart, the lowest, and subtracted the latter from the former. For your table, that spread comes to 1.35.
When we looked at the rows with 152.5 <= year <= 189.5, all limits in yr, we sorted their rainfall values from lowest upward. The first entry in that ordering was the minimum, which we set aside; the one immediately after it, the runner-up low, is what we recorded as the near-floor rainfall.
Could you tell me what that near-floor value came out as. 13.65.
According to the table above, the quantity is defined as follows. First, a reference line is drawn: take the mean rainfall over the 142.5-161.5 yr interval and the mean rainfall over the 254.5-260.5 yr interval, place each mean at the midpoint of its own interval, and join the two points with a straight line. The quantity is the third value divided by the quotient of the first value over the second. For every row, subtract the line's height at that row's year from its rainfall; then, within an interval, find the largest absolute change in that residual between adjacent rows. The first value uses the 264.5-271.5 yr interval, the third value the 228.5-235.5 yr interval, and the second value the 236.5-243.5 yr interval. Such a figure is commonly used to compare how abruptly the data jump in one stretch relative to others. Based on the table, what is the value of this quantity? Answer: 0.70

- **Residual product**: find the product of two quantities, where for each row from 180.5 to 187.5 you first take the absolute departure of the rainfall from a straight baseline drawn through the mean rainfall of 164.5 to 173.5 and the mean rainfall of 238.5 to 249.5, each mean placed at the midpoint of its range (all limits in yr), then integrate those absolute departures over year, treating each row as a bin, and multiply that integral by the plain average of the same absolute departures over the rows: 24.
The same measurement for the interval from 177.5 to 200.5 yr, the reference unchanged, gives 165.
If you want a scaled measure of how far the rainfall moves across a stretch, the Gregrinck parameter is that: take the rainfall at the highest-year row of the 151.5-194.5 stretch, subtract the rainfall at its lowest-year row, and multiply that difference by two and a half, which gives -14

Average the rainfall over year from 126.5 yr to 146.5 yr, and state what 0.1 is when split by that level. 0.0058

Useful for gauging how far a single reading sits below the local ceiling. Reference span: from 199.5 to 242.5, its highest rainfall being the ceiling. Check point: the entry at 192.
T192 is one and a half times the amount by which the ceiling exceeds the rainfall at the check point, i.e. 10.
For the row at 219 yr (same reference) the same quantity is 5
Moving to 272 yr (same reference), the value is 1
